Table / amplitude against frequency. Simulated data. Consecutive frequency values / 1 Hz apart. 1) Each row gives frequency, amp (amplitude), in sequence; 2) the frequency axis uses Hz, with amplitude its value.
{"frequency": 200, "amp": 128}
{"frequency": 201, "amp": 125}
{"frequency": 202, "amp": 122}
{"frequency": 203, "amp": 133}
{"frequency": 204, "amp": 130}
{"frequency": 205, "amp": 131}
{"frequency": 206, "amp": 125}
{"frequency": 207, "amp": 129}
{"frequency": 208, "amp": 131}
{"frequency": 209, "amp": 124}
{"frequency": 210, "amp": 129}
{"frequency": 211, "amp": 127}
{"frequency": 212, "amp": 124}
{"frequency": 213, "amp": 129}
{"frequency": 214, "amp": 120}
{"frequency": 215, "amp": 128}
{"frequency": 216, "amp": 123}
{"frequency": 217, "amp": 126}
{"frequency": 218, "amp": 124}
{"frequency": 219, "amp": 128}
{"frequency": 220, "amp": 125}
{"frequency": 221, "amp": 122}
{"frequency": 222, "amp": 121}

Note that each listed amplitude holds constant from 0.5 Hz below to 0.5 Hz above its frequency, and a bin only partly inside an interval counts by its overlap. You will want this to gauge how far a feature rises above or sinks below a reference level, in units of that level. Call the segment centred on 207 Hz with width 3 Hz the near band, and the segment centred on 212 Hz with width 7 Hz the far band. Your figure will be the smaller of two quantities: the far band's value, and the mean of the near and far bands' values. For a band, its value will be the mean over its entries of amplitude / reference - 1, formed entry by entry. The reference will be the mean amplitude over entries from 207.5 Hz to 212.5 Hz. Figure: -0.0090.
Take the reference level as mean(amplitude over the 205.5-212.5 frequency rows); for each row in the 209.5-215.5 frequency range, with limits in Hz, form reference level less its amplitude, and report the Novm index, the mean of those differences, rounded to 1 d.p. 0.8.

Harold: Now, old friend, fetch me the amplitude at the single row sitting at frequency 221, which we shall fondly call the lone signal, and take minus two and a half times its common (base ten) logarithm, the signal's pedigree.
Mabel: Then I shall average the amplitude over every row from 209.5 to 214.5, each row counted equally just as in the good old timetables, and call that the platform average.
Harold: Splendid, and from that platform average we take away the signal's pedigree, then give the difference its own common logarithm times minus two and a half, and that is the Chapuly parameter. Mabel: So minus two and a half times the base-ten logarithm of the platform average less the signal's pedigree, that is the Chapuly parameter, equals -5.293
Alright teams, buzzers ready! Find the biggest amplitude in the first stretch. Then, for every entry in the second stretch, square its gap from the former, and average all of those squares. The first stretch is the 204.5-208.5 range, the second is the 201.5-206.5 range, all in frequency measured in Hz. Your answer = 24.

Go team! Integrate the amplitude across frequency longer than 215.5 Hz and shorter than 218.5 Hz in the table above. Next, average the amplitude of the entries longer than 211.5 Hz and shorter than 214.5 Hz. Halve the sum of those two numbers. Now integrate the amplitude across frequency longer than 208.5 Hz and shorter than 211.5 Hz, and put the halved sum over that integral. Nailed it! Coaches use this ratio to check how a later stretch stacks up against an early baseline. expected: 0.654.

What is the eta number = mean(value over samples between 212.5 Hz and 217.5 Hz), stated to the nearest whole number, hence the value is 125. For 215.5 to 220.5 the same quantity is 125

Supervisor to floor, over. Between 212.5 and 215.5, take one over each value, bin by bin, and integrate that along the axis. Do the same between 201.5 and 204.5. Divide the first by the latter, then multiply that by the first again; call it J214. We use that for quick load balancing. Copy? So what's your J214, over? 0.0244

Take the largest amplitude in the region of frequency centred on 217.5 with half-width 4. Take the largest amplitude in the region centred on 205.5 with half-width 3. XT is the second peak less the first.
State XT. 5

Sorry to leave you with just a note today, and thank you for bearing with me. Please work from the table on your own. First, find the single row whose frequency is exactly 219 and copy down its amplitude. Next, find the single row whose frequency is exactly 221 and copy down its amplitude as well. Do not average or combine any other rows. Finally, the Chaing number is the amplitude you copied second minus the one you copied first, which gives -6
